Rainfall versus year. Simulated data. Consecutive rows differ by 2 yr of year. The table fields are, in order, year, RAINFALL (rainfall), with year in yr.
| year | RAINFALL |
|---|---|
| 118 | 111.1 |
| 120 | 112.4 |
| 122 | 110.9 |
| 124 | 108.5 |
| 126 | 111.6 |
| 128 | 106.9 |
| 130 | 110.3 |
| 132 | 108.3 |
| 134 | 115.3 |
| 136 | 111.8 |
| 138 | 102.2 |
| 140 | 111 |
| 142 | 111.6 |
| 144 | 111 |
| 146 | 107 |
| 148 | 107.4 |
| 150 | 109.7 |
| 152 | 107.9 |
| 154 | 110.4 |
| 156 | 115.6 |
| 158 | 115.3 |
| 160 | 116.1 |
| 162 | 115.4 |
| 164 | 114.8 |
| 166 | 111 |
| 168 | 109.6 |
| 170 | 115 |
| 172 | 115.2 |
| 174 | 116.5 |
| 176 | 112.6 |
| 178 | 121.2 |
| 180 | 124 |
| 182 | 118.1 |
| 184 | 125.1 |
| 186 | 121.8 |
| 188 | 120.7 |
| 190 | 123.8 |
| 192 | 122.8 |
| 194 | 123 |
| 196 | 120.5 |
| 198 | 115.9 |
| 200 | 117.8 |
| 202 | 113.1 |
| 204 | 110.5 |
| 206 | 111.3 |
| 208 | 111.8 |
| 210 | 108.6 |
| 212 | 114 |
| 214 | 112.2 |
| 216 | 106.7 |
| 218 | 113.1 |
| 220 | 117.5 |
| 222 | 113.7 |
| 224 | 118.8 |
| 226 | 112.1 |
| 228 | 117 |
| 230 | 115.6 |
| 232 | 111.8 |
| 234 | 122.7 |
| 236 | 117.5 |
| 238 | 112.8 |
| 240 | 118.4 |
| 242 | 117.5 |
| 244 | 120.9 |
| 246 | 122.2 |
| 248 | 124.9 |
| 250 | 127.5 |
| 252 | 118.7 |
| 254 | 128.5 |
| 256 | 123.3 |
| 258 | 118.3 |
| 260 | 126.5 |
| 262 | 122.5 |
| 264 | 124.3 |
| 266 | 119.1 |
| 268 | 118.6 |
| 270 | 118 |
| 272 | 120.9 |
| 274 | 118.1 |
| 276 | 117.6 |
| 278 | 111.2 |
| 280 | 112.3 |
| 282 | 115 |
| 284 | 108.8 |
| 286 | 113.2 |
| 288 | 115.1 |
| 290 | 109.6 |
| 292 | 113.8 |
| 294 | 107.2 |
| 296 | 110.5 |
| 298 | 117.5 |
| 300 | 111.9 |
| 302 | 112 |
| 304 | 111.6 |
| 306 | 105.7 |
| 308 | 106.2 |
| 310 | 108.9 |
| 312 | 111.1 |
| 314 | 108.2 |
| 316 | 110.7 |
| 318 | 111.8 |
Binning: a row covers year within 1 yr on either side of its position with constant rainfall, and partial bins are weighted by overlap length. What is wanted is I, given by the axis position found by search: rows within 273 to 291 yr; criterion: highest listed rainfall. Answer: 274 yr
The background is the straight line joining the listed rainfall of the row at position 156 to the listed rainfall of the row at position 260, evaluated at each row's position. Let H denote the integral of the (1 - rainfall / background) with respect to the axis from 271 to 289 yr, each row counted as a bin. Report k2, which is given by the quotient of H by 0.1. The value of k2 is 19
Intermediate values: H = 1.9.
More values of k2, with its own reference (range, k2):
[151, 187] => 3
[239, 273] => 12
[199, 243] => 29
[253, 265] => 2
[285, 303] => 25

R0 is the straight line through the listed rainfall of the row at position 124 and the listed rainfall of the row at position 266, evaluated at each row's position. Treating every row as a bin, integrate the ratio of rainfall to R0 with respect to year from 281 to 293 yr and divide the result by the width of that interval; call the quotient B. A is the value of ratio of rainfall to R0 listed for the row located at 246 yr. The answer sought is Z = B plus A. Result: 1.97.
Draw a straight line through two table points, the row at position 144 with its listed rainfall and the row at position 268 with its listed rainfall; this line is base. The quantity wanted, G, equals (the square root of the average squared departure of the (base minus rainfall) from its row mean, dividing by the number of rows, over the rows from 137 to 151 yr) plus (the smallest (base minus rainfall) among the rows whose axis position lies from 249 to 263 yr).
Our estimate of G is -8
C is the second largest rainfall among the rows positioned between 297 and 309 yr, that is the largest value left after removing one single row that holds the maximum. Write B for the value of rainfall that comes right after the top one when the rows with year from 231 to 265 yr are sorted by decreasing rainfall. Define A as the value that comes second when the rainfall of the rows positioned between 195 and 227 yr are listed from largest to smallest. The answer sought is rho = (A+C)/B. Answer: 1.81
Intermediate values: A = 118.8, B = 127.5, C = 112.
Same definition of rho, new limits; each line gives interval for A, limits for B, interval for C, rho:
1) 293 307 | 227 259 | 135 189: 1.85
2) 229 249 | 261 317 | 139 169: 1.95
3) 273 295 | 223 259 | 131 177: 1.83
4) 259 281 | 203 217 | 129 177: 2.14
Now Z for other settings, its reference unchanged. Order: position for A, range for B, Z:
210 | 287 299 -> 1.87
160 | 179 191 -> 2.13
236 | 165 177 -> 2.02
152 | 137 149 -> 1.96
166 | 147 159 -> 2.00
